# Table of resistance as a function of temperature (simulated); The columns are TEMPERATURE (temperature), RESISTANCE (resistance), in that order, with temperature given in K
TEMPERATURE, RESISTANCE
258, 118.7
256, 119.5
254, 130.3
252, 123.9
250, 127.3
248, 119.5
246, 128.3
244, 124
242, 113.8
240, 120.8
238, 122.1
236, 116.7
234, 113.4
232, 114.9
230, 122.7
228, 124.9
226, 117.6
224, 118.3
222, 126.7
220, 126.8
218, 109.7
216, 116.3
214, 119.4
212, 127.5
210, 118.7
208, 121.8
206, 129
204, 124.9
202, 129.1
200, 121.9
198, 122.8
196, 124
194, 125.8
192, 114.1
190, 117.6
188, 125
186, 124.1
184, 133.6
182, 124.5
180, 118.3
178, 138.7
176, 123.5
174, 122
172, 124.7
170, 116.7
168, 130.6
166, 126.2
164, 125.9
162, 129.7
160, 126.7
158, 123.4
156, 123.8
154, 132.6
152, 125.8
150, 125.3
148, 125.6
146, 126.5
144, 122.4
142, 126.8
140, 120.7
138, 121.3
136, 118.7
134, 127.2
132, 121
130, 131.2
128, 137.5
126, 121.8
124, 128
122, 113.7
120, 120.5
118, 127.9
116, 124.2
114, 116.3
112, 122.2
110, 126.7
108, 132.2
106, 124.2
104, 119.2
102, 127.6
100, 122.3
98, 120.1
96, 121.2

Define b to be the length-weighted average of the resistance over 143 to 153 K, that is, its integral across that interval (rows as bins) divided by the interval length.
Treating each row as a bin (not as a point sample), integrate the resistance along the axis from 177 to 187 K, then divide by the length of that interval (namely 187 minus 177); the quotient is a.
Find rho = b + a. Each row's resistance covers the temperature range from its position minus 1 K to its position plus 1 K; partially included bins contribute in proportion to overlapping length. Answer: 253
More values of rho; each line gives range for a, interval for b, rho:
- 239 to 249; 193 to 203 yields 246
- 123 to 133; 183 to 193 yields 251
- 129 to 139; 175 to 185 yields 252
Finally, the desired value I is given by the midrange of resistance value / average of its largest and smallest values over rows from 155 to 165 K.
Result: 127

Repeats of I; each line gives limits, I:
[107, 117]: 124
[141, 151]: 125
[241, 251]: 121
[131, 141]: 123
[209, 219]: 119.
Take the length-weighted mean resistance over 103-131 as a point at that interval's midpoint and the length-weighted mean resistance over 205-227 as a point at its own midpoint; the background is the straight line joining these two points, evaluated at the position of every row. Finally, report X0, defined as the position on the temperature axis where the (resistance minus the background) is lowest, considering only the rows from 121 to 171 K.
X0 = 122 K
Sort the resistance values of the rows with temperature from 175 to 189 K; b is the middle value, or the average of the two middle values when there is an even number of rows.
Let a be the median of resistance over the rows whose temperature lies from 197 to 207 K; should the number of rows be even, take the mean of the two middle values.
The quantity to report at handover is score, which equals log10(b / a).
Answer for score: -0.001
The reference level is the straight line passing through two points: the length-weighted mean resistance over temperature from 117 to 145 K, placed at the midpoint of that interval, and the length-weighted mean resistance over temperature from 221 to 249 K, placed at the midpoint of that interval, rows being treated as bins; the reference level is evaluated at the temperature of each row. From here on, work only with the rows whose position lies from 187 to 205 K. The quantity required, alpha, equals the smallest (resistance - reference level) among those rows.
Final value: -8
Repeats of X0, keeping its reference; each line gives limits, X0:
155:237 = 218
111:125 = 122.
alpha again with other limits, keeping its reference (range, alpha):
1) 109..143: -11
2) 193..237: -11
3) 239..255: -6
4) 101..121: -9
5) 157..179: -6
